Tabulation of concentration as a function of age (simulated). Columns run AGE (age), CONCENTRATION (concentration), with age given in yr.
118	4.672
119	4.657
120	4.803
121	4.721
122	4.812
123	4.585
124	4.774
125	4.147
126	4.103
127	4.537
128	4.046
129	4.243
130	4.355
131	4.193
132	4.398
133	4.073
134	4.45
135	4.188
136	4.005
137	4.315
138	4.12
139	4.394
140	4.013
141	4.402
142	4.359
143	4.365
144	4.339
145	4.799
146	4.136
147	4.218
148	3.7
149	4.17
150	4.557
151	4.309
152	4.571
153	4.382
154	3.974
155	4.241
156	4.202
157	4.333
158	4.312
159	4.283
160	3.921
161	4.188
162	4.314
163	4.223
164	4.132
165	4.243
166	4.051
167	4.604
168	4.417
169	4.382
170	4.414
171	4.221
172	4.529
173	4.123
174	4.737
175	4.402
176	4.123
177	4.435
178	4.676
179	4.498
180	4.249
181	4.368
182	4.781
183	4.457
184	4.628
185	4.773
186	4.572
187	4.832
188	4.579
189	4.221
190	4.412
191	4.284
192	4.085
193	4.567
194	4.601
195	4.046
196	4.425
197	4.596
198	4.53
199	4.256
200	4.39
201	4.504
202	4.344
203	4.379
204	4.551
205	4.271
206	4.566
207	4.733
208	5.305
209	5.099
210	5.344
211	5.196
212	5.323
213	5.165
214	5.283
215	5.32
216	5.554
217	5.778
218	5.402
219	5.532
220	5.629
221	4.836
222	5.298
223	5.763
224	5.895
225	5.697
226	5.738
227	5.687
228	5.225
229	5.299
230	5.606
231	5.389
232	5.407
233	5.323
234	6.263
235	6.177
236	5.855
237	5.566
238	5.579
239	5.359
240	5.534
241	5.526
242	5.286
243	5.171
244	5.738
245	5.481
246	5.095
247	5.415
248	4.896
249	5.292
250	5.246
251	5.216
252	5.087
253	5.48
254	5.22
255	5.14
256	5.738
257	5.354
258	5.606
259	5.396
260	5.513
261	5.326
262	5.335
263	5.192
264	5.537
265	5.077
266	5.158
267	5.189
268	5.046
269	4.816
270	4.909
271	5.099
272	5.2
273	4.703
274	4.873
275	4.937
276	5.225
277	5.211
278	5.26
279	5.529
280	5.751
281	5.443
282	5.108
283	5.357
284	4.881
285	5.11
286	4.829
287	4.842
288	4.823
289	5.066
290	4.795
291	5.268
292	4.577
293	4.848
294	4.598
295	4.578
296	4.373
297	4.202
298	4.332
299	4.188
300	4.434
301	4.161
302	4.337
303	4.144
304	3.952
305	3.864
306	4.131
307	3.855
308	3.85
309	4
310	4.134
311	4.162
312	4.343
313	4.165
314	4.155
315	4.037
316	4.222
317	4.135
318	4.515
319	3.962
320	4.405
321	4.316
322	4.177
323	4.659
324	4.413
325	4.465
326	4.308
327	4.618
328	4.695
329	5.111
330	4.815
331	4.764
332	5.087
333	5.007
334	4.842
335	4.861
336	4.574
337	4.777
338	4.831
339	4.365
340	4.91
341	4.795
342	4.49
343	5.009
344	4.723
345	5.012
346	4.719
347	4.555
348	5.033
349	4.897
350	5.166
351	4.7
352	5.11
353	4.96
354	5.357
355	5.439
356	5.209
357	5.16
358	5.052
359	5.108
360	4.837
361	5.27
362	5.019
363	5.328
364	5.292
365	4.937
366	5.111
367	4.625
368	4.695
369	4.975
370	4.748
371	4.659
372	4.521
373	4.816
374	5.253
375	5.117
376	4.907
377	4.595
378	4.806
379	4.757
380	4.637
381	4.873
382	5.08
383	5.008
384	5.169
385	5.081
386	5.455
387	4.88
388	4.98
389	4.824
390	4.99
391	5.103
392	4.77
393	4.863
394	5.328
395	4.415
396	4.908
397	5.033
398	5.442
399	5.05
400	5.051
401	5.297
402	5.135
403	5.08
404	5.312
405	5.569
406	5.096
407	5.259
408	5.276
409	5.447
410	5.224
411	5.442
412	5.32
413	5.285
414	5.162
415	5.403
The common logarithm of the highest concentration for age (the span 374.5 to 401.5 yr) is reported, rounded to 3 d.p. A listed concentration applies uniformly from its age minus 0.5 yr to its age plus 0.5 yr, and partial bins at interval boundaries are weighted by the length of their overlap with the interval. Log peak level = 0.737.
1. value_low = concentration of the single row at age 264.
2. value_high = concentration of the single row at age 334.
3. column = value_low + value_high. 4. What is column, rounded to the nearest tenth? 10.4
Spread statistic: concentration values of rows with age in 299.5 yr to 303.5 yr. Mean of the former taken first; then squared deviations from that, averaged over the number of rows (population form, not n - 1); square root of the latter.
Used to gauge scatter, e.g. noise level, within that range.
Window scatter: 0.12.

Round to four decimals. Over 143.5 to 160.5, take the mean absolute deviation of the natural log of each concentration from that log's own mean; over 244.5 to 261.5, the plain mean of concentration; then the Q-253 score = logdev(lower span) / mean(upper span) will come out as 0.0080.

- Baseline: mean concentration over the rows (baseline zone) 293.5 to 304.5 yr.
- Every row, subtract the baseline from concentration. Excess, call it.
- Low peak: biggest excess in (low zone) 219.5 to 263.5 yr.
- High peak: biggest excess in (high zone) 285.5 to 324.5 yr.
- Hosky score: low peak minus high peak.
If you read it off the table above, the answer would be 1.0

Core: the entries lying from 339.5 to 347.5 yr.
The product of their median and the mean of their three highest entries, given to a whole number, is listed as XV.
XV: 24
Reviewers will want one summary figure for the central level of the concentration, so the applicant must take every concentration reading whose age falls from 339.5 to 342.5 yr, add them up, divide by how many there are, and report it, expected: 4.7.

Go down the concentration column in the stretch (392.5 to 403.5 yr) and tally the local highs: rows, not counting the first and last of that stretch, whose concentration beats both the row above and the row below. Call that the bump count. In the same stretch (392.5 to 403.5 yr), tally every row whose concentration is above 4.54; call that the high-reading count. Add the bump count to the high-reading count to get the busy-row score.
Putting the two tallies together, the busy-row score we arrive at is 13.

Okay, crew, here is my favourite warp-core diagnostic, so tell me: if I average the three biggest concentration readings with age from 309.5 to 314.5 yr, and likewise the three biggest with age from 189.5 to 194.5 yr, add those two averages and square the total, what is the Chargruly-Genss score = 77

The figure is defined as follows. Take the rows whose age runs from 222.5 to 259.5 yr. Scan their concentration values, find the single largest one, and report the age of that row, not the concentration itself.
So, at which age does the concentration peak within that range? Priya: 234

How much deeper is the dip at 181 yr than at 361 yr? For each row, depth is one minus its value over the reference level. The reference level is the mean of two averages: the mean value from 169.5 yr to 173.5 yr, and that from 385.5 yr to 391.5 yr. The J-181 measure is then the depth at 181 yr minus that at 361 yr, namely 0.19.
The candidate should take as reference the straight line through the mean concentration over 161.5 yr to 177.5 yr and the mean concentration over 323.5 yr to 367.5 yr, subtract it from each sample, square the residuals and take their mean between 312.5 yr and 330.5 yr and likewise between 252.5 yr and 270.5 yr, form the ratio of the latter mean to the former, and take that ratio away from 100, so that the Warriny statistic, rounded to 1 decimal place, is 98.1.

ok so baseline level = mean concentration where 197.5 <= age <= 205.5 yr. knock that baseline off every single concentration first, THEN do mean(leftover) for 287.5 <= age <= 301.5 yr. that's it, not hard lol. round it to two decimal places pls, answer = 0.19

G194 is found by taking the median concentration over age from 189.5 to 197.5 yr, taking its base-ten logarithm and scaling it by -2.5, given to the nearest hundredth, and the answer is -1.61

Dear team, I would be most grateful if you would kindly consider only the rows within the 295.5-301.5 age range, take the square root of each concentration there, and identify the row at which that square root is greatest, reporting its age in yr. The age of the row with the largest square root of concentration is 300 yr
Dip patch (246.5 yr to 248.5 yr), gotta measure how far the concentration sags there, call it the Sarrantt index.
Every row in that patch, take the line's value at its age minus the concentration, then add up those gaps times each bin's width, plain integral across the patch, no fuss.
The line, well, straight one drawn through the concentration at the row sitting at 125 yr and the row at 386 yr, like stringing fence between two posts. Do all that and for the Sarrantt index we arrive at -0.8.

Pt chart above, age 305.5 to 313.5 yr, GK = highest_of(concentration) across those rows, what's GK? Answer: 4.343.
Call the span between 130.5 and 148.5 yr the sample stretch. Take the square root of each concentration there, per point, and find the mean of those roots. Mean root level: 2.06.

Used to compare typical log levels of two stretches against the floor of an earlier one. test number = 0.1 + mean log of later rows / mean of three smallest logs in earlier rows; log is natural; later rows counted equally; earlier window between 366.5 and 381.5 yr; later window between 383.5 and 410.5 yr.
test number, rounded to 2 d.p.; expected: 1.17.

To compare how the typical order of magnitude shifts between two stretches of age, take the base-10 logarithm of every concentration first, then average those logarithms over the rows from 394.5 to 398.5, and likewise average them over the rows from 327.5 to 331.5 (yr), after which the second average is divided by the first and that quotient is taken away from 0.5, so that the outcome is -0.488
